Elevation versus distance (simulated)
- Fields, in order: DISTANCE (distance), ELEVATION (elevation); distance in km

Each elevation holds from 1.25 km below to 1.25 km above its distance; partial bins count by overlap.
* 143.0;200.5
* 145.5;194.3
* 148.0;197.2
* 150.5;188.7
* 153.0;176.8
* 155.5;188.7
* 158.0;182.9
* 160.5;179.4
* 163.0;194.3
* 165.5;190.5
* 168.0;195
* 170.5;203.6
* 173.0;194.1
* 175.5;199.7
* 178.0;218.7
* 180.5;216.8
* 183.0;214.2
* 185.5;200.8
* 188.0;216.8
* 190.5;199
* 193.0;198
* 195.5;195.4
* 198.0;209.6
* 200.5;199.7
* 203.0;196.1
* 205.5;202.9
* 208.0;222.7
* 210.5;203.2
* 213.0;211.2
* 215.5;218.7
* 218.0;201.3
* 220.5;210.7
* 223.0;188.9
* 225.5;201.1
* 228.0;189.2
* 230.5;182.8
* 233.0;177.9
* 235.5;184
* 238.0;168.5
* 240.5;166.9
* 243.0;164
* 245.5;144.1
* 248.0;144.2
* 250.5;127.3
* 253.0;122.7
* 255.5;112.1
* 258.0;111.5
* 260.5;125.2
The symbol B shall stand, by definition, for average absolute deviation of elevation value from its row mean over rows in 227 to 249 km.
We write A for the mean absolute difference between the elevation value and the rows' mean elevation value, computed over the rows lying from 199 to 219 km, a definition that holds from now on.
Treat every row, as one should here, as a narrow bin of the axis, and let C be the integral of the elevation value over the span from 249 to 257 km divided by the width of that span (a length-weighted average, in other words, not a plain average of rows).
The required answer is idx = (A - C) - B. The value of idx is -126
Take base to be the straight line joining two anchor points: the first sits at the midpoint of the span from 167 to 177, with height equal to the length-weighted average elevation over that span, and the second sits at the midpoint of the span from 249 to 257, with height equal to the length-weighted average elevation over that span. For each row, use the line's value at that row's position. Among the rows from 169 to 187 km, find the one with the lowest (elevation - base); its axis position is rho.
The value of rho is 173.0 km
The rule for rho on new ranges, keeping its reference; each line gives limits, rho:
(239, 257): 255.5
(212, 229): 223.0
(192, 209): 195.5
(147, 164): 153.0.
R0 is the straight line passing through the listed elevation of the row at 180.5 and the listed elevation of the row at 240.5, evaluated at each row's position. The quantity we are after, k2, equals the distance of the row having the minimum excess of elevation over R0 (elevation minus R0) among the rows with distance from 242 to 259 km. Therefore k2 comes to 255.5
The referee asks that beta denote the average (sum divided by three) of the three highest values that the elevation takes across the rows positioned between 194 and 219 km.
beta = 218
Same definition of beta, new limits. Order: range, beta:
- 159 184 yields 217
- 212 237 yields 214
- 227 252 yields 185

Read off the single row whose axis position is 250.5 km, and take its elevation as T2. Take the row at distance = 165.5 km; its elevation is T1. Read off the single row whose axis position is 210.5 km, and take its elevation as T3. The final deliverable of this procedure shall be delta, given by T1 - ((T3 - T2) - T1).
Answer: 305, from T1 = 190.5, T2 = 127.3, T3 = 203.2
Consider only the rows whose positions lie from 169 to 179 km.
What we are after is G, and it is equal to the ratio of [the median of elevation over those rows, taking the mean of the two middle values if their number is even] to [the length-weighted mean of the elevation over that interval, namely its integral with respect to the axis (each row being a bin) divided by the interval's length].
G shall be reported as 0.991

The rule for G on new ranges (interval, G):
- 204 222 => 1.005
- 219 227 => 1.006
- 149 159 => 1.006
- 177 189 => 1.016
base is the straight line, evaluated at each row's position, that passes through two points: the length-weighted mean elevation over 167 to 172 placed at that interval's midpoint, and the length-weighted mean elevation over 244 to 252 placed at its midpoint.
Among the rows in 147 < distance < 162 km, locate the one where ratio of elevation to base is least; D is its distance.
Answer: 153.0 km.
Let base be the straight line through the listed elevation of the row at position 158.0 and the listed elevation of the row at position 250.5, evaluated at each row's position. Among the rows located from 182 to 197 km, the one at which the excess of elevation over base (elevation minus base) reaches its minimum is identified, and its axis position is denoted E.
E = 185.5 km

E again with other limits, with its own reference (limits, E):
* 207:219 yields 210.5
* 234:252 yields 250.5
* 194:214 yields 195.5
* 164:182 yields 165.5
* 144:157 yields 153.0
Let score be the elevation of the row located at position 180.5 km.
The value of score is 216.8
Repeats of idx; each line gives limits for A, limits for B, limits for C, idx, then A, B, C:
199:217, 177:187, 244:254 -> -133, 8.4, 6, 136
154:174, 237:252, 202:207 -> -209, 5.7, 14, 201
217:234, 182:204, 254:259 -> -110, 9.6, 7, 112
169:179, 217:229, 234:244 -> -171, 7.3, 7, 171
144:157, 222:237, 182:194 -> -206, 5.3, 6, 206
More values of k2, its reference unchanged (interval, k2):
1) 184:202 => 185.5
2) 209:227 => 223.0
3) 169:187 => 173.0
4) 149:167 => 153.0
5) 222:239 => 238.0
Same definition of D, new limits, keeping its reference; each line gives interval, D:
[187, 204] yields 190.5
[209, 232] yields 223.0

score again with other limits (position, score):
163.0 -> 194.3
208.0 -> 222.7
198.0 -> 209.6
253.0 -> 122.7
